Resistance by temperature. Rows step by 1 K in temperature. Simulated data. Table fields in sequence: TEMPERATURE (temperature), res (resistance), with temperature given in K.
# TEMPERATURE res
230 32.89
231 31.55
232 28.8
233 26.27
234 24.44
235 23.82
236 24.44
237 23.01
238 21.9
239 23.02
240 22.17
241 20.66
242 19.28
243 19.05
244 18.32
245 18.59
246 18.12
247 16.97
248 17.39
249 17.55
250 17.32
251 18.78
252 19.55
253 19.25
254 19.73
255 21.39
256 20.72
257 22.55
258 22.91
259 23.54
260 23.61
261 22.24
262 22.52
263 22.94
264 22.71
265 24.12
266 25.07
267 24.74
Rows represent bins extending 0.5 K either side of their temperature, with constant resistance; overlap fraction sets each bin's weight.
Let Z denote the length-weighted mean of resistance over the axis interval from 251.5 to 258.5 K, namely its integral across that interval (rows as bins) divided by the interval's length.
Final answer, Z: 20.9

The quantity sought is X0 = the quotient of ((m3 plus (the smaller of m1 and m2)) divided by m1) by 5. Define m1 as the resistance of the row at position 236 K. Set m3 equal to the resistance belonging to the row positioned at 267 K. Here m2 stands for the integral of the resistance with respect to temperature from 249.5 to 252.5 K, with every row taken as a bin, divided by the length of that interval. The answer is 0.354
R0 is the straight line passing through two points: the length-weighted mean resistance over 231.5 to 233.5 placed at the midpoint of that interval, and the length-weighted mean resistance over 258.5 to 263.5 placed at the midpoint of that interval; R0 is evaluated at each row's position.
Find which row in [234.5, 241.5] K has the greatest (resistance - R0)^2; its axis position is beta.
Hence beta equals 241 K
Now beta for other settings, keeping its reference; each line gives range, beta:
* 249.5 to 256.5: 250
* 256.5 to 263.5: 257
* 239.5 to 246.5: 244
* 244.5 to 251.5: 247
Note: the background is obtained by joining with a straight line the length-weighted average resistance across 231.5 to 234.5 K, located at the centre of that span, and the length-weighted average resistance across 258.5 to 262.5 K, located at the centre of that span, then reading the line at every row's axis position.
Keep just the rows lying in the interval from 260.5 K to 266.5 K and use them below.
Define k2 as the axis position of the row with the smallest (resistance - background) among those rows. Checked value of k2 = 261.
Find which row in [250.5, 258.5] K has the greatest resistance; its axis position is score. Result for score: 258 K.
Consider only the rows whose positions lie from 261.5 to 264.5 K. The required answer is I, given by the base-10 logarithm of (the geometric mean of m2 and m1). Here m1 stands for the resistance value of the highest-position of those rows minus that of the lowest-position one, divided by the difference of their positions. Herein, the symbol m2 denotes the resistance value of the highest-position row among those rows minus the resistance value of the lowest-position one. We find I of -0.87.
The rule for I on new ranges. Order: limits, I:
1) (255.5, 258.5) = 0.19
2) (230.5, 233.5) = 0.57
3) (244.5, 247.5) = 0.06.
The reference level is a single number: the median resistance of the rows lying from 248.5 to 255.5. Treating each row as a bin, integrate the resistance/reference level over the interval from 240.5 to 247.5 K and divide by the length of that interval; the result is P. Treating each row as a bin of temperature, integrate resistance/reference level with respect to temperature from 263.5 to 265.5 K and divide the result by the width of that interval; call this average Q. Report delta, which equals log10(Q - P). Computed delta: -0.61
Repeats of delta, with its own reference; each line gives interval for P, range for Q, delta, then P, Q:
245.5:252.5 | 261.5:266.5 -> -0.54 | 0.93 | 1.22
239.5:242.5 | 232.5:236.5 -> -0.68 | 1.08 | 1.29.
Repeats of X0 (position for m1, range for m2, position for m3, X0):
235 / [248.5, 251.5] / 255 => 0.330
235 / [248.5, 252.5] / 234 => 0.359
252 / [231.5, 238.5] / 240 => 0.427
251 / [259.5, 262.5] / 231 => 0.536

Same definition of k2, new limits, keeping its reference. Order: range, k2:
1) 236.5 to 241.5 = 241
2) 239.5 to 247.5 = 247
